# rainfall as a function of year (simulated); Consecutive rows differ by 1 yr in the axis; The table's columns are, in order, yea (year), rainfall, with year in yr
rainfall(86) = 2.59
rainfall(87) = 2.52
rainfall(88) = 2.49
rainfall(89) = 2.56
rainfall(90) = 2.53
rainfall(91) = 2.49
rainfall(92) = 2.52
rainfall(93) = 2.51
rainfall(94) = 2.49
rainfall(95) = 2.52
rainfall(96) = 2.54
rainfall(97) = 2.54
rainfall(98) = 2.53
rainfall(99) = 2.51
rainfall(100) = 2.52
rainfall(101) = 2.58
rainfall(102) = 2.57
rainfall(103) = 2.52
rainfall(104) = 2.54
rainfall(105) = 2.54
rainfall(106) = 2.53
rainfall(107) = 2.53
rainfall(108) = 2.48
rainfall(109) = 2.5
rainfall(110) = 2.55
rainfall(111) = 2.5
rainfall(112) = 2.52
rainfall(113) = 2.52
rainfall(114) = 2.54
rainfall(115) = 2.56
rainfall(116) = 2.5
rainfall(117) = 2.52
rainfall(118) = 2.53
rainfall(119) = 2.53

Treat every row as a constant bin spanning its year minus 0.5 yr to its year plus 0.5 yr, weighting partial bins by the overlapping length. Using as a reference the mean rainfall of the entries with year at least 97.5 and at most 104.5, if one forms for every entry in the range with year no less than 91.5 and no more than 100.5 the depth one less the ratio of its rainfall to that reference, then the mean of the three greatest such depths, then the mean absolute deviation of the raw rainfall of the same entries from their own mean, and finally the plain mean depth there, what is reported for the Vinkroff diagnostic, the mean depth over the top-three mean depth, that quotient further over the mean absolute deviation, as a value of 47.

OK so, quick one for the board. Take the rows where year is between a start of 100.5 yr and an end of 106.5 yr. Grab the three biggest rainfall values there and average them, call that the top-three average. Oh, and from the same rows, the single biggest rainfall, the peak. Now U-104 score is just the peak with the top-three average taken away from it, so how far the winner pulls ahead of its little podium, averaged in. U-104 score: 0.017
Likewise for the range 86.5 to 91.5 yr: 0.023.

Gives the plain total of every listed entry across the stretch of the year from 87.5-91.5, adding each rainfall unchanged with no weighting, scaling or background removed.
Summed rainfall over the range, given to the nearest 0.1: 10.1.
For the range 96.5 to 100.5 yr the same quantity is 10.1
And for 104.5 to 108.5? 10.1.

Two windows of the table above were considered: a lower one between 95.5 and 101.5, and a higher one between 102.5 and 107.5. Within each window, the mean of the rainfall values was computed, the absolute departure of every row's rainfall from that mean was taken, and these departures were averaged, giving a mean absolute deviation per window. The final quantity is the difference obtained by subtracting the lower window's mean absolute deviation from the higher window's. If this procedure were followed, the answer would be -0.010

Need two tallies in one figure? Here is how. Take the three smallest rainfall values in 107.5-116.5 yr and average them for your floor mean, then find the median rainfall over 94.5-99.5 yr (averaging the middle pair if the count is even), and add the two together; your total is 5.02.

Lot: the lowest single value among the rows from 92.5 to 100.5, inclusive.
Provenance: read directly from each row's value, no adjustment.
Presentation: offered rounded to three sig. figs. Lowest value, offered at 2.49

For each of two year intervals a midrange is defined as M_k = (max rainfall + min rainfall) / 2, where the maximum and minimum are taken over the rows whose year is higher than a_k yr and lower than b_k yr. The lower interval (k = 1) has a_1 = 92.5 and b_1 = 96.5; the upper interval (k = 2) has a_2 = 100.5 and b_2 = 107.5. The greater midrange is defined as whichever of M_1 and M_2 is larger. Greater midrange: 2.55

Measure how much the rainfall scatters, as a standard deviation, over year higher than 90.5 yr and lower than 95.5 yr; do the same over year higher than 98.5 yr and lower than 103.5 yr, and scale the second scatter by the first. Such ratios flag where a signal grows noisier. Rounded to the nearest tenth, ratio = 2.1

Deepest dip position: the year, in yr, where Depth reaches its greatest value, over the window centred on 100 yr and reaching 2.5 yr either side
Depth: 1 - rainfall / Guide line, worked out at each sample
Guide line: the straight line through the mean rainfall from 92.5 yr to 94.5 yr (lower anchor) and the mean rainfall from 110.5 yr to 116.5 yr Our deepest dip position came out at 99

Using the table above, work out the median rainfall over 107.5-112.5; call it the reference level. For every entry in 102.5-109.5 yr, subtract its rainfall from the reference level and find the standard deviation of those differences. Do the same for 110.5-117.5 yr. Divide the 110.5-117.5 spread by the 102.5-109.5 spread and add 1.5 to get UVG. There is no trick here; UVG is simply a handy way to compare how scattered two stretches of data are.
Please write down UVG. 2.46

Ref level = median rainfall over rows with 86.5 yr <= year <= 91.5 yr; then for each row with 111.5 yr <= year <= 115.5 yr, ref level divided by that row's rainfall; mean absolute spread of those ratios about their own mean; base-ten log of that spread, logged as -2.23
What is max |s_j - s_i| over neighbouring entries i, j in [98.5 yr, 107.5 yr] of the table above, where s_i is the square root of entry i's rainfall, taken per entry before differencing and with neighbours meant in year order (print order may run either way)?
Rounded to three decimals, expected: 0.019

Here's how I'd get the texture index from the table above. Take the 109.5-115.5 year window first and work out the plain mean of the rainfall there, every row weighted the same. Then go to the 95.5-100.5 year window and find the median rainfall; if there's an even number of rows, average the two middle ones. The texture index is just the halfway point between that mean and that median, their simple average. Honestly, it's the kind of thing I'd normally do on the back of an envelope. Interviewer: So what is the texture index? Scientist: 2.53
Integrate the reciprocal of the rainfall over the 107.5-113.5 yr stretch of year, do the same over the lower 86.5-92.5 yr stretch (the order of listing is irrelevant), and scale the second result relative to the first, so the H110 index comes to 1.00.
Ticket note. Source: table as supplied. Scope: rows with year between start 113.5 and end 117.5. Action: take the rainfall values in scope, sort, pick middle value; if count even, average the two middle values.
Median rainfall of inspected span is 2.53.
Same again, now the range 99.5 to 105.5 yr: 2.54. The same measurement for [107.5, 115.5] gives 2.52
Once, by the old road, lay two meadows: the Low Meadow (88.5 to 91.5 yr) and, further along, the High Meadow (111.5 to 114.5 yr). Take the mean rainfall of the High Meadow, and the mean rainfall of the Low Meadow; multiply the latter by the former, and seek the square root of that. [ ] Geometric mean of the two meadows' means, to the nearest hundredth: 2.53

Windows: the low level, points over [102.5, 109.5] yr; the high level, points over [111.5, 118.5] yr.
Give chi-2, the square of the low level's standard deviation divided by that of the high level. 1.40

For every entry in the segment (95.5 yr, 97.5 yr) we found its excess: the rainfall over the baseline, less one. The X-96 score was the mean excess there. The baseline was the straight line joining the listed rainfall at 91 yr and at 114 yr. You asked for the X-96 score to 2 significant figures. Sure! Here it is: 0.015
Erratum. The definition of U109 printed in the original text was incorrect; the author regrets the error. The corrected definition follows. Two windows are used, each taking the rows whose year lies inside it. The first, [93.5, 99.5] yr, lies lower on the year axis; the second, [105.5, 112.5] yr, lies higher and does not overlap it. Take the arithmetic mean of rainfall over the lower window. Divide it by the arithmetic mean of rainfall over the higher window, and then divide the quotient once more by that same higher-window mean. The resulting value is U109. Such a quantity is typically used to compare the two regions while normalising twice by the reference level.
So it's 0.398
